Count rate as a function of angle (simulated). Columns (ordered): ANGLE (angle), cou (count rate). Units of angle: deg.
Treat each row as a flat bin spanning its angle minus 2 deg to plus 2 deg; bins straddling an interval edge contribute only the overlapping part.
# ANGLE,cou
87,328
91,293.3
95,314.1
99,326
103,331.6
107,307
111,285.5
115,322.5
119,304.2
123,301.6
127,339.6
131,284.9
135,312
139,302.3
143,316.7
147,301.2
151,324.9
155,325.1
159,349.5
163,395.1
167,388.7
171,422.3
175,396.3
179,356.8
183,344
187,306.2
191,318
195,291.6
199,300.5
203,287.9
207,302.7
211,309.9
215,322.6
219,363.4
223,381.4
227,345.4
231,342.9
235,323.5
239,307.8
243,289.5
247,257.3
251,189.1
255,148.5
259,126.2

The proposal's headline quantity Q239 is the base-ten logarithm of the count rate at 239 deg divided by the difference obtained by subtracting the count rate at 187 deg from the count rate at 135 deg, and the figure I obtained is 1.72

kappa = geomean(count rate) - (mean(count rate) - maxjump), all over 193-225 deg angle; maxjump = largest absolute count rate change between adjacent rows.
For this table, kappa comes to 39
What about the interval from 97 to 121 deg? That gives 37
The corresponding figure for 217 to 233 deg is 36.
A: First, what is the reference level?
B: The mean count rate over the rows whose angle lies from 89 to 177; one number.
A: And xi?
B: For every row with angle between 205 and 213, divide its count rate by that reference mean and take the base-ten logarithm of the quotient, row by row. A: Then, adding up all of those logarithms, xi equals -0.06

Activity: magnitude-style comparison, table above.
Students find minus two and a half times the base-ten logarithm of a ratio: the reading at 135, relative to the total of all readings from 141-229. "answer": 3.45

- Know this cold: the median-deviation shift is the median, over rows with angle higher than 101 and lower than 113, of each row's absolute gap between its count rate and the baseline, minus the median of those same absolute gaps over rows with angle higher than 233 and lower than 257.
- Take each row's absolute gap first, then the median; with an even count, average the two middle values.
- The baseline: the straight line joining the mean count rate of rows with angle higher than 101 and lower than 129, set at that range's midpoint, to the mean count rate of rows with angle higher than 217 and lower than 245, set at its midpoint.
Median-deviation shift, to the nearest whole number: -45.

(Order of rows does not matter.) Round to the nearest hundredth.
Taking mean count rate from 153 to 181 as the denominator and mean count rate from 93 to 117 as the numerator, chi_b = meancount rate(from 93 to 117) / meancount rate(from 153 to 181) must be 0.84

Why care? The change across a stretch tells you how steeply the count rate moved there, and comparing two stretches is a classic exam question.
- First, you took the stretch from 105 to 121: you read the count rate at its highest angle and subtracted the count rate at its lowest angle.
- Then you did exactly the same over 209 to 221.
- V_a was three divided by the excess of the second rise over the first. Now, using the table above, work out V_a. 0.053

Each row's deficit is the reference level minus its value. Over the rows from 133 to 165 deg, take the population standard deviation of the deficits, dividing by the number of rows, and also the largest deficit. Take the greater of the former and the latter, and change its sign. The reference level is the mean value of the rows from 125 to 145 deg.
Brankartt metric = -29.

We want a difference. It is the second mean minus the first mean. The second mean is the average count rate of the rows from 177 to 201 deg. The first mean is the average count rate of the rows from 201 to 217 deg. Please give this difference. 14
